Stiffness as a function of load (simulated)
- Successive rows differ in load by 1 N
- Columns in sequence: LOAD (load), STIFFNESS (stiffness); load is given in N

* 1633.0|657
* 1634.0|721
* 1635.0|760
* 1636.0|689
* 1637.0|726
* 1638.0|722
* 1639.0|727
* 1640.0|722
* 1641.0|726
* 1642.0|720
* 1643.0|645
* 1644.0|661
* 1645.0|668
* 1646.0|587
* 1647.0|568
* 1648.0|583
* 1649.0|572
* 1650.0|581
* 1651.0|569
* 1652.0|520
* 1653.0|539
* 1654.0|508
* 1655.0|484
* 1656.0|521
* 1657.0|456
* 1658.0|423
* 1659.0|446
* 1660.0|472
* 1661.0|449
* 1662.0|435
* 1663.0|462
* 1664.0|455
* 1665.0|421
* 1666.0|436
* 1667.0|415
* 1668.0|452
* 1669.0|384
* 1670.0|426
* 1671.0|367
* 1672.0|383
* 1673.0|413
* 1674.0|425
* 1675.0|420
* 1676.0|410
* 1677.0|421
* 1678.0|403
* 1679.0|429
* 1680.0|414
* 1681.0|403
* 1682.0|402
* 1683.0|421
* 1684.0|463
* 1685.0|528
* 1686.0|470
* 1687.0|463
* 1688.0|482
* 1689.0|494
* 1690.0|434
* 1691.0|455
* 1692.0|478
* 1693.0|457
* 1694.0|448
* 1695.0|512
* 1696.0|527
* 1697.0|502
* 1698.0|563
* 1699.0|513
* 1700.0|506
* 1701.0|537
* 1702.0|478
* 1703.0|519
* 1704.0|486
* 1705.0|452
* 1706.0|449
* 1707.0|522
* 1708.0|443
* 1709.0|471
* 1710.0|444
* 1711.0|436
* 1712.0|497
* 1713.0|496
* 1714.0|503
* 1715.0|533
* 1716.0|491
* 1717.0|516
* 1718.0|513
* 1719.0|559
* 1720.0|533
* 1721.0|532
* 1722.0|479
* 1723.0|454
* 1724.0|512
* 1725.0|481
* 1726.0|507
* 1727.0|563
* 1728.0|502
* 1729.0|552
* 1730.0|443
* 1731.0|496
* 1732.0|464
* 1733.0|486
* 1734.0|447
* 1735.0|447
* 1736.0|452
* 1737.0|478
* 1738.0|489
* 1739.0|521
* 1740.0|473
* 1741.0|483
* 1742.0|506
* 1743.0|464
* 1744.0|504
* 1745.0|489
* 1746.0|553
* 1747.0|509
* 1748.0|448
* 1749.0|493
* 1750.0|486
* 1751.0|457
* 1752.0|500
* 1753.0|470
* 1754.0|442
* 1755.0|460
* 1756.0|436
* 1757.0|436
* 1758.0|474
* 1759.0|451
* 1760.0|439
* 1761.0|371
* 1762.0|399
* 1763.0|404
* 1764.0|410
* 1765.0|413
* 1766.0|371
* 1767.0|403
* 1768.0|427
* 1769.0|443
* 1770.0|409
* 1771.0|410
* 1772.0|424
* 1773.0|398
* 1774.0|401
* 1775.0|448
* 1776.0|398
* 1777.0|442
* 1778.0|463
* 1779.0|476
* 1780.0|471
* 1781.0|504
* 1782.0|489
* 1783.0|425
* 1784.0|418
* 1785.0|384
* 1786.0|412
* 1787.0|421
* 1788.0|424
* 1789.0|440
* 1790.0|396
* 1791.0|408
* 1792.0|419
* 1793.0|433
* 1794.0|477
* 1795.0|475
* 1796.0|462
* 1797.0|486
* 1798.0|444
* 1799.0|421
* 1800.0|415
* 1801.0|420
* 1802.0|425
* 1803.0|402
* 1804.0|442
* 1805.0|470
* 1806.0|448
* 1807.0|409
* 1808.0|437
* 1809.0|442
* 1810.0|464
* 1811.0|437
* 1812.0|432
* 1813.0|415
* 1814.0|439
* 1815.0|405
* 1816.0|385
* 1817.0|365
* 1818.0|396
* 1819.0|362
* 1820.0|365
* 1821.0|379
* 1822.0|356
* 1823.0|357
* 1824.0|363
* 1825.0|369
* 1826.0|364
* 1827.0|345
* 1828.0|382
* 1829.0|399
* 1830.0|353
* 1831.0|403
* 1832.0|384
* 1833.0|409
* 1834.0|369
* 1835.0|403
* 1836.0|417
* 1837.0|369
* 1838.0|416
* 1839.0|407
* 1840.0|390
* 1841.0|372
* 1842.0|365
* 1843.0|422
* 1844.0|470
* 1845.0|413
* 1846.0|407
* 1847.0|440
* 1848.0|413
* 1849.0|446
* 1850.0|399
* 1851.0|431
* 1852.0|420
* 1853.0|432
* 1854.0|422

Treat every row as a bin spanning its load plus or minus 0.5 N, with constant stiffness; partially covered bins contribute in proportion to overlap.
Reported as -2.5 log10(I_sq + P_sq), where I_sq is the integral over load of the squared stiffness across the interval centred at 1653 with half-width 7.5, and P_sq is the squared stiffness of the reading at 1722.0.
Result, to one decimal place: -16.6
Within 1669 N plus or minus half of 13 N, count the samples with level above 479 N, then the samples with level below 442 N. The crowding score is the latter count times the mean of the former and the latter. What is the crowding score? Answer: 50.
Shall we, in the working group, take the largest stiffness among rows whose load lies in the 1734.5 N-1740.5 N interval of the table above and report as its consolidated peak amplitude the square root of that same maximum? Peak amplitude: 22.8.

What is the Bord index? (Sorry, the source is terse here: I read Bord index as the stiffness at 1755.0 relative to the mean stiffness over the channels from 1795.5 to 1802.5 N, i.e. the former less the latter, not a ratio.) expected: 21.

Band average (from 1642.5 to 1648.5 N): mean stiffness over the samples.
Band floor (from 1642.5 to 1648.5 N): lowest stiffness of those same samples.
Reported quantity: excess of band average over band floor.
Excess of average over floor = 51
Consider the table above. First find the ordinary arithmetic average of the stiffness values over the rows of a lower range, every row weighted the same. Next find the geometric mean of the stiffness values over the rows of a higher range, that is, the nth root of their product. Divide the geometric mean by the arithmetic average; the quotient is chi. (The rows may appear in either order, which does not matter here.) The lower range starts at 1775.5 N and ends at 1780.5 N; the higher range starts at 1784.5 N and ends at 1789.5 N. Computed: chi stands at 0.92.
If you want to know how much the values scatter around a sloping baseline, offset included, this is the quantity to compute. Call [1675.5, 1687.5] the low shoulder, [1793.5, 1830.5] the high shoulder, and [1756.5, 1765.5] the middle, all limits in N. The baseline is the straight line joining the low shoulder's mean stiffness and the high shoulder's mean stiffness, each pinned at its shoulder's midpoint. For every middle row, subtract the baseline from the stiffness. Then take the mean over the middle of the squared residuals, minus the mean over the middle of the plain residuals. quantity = 840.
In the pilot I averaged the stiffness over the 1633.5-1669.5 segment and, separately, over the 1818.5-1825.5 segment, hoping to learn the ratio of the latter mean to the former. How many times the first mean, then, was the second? 0.65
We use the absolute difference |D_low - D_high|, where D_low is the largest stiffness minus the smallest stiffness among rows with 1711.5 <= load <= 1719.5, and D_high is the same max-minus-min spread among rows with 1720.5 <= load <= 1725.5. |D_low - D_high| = 10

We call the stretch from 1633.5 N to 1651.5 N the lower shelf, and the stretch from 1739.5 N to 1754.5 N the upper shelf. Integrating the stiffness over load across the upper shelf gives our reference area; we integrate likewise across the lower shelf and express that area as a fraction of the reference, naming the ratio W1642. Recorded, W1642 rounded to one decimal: 1.6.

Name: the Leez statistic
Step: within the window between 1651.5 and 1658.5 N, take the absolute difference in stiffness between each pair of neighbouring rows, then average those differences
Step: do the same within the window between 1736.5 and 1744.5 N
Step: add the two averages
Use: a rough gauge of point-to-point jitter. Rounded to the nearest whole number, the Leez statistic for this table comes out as 64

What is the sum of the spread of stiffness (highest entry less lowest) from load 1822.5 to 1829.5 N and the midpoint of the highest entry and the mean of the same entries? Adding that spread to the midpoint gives 438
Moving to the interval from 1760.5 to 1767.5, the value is 446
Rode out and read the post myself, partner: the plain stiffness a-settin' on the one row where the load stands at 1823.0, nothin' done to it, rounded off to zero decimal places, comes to 357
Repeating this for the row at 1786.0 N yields 412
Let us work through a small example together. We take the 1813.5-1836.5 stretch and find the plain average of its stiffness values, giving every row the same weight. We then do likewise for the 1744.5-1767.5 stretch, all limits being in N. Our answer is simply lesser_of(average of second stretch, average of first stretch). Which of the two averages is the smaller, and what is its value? 381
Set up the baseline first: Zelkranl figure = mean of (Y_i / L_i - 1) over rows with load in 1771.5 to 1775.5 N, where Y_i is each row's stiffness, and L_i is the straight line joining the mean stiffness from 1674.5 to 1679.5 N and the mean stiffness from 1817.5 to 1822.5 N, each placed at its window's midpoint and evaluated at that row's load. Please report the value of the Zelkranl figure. 0.08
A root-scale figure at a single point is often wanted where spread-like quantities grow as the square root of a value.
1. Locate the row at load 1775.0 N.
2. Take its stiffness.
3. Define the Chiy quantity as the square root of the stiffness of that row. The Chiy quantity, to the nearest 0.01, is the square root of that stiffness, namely 21.17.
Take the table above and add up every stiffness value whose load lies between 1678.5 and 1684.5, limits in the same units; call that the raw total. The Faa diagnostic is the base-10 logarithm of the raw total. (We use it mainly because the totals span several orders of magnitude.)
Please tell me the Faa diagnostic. 3.40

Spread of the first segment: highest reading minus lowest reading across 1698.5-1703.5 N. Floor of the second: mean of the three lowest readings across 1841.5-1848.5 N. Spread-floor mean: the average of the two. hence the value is 227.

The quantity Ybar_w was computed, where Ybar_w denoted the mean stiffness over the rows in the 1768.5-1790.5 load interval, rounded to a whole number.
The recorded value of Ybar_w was 432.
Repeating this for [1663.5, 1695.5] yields 437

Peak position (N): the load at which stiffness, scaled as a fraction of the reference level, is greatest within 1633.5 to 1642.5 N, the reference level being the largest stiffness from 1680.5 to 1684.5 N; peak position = 1635.0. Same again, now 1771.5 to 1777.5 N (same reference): 1775.0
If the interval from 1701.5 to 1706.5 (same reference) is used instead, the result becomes 1703.0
